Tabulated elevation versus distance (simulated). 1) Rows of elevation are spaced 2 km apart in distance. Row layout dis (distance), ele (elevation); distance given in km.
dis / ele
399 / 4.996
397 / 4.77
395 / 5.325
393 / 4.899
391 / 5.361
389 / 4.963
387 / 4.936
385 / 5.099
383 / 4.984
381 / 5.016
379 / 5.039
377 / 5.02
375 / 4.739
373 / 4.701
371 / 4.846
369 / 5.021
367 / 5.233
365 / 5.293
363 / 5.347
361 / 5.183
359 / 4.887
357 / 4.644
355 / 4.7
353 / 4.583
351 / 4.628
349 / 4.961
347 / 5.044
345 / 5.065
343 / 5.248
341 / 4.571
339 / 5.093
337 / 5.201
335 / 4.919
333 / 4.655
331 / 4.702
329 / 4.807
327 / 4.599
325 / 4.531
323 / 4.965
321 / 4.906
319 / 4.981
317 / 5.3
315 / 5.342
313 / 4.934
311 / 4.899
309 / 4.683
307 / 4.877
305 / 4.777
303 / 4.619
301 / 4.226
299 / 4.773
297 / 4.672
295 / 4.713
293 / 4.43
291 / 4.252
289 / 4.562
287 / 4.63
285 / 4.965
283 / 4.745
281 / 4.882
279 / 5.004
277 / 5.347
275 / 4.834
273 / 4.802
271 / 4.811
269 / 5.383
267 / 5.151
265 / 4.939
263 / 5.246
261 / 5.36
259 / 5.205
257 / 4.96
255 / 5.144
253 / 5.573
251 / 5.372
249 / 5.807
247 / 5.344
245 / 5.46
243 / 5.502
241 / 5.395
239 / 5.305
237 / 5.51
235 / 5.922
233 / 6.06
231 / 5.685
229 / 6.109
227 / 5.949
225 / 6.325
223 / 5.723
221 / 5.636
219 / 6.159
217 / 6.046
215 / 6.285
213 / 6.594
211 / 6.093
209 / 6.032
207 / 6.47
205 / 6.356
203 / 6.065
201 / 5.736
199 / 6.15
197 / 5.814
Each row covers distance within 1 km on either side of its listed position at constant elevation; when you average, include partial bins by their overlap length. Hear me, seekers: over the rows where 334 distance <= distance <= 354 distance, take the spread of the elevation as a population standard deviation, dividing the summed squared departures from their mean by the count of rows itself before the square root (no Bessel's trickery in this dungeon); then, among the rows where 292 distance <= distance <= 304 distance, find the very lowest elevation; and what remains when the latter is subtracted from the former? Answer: -3.99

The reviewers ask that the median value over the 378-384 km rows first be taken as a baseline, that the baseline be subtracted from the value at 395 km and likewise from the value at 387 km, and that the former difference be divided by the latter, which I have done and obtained -3.9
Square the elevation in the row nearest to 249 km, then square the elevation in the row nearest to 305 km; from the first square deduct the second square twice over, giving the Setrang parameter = -12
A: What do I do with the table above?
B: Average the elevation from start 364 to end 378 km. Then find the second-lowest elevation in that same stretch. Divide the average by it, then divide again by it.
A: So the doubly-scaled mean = 0.2217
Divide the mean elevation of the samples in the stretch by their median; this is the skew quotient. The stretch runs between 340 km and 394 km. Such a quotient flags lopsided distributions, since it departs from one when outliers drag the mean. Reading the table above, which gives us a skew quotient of 1.00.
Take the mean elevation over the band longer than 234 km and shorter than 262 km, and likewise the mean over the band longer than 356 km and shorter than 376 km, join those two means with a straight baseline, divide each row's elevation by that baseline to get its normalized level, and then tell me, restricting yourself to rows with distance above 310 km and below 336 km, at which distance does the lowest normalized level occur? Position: 325 km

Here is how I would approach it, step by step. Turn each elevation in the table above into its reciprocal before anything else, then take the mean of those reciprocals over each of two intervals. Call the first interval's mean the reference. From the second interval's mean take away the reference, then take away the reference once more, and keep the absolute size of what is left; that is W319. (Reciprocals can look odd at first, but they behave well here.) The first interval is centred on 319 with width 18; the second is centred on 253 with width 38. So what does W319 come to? 0.22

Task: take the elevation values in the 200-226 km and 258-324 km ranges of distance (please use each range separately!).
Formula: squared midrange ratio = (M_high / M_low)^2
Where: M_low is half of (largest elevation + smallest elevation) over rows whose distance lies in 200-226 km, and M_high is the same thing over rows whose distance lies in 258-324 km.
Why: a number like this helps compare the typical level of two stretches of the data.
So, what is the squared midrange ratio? 0.62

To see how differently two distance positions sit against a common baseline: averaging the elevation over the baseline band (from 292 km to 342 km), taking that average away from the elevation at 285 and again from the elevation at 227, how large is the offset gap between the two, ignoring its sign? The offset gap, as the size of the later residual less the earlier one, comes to 1.0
